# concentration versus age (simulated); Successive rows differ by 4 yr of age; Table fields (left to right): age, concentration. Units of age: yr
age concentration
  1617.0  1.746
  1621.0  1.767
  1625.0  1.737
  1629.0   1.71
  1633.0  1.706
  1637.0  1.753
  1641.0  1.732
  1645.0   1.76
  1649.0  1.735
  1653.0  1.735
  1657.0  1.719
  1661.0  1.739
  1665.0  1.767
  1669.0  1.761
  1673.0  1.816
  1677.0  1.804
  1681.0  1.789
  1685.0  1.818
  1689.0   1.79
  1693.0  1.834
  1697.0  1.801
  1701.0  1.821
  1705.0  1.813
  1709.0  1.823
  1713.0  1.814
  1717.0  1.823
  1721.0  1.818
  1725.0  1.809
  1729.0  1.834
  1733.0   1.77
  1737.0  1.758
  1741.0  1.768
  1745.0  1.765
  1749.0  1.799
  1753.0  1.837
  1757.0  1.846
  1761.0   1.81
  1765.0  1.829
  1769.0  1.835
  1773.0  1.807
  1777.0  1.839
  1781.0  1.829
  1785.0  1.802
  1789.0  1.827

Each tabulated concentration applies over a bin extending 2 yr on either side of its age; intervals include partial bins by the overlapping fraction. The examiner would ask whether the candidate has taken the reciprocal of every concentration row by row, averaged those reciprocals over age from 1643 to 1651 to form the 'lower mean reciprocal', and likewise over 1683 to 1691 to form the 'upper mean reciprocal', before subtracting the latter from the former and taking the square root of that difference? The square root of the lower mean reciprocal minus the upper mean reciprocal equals 0.13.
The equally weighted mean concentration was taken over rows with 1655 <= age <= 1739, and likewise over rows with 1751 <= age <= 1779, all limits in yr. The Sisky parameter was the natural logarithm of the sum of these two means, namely 1.29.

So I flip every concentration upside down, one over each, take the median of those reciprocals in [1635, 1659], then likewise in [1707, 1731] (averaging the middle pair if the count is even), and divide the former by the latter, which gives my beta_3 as 1.05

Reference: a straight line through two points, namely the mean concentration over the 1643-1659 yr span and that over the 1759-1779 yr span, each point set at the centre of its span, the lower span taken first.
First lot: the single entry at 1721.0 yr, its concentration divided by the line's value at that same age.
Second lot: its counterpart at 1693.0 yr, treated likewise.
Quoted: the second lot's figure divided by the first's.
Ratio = 1.02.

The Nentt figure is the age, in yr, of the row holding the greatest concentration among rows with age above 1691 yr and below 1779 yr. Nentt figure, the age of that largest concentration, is 1757.0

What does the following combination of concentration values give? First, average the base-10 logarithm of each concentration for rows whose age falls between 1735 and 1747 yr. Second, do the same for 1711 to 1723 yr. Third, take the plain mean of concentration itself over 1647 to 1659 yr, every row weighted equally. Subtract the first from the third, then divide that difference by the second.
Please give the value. 5.71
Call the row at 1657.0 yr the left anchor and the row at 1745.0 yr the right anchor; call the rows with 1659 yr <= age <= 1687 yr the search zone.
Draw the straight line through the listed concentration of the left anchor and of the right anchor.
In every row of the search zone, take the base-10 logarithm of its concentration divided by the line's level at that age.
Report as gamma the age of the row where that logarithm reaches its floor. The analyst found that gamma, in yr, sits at 1661.0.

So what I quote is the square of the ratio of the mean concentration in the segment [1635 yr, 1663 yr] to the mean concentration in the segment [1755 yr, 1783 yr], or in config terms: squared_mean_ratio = 0.91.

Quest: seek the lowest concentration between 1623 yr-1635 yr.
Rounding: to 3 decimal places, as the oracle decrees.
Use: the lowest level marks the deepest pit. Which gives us 1.706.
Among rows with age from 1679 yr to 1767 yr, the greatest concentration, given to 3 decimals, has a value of 1.846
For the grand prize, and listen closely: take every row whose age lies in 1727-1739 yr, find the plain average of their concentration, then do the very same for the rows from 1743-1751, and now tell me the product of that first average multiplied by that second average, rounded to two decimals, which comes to 3.19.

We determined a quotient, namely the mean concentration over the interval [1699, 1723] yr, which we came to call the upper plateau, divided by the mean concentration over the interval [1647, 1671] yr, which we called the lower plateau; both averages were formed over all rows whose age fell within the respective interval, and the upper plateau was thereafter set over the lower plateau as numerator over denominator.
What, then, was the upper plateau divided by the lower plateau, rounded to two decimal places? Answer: 1.04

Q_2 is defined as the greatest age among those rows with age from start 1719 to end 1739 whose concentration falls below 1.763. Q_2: 1737.0 yr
